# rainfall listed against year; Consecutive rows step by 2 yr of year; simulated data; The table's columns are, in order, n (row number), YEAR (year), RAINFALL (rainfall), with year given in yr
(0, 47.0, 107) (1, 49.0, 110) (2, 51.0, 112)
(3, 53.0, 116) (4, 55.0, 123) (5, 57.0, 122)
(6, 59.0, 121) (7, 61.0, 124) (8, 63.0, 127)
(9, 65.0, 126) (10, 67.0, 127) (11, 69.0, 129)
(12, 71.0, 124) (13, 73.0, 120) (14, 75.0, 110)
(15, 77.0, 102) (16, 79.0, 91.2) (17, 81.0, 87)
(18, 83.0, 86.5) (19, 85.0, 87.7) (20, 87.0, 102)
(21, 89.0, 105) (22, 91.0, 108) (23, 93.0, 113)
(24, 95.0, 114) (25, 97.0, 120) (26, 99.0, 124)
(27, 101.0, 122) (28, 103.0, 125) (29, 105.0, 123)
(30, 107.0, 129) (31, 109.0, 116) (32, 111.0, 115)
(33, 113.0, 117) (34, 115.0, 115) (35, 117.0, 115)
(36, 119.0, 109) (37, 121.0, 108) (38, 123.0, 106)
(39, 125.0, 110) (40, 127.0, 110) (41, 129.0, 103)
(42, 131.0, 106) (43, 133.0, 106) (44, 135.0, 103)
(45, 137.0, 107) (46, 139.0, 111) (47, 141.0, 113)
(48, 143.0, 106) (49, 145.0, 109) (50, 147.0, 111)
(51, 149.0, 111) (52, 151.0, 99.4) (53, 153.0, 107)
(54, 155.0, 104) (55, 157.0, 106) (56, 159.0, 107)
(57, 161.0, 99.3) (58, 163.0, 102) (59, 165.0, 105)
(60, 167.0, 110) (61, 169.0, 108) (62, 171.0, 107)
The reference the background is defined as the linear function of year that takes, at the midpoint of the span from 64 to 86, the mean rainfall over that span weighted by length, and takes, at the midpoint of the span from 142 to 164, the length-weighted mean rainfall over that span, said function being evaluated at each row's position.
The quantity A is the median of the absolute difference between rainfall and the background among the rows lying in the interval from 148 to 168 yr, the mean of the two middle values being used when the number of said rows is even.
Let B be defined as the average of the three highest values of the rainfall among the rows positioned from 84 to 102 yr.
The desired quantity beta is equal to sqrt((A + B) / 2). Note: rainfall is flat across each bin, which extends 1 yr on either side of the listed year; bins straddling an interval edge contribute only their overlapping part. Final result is 7.89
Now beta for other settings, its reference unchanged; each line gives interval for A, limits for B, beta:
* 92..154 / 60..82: 8.15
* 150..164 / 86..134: 7.99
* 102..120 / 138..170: 7.76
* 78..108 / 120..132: 7.91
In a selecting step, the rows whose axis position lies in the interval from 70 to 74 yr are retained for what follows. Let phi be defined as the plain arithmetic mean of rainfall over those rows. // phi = 122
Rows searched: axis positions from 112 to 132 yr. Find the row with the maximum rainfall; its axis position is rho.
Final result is 113.0 yr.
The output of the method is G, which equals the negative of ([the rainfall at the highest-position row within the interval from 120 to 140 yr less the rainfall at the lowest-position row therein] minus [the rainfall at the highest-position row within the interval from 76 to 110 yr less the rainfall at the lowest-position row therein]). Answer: 11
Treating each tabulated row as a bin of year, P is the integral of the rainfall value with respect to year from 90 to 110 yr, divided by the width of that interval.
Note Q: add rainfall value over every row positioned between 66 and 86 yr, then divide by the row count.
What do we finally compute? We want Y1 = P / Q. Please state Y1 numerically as 1.12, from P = 119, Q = 106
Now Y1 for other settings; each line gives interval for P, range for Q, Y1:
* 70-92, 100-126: 0.88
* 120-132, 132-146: 0.99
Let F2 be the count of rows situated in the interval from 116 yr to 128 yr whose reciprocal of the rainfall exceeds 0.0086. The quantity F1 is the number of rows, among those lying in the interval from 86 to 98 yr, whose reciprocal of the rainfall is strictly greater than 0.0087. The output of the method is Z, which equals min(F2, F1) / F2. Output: 0.8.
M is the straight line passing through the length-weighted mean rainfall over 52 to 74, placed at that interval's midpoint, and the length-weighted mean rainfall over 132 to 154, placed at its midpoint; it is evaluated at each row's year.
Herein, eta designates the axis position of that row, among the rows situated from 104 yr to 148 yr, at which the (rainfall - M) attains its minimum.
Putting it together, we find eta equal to 129.0 yr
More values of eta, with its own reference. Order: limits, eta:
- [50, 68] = 51.0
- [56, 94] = 83.0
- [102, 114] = 111.0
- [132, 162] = 151.0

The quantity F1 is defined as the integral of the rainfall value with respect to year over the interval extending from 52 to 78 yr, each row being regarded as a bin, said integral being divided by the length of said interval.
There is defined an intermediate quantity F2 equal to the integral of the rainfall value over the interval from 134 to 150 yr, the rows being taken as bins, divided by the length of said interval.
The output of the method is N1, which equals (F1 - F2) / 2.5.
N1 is 4.8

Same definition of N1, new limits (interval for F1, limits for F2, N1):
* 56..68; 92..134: 4.0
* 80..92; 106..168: -5.1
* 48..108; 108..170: 2.5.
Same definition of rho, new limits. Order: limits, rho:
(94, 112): 107.0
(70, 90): 71.0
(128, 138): 137.0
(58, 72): 69.0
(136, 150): 141.0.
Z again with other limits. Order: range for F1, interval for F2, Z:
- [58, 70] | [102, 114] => 0.0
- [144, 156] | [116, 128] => 1.0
